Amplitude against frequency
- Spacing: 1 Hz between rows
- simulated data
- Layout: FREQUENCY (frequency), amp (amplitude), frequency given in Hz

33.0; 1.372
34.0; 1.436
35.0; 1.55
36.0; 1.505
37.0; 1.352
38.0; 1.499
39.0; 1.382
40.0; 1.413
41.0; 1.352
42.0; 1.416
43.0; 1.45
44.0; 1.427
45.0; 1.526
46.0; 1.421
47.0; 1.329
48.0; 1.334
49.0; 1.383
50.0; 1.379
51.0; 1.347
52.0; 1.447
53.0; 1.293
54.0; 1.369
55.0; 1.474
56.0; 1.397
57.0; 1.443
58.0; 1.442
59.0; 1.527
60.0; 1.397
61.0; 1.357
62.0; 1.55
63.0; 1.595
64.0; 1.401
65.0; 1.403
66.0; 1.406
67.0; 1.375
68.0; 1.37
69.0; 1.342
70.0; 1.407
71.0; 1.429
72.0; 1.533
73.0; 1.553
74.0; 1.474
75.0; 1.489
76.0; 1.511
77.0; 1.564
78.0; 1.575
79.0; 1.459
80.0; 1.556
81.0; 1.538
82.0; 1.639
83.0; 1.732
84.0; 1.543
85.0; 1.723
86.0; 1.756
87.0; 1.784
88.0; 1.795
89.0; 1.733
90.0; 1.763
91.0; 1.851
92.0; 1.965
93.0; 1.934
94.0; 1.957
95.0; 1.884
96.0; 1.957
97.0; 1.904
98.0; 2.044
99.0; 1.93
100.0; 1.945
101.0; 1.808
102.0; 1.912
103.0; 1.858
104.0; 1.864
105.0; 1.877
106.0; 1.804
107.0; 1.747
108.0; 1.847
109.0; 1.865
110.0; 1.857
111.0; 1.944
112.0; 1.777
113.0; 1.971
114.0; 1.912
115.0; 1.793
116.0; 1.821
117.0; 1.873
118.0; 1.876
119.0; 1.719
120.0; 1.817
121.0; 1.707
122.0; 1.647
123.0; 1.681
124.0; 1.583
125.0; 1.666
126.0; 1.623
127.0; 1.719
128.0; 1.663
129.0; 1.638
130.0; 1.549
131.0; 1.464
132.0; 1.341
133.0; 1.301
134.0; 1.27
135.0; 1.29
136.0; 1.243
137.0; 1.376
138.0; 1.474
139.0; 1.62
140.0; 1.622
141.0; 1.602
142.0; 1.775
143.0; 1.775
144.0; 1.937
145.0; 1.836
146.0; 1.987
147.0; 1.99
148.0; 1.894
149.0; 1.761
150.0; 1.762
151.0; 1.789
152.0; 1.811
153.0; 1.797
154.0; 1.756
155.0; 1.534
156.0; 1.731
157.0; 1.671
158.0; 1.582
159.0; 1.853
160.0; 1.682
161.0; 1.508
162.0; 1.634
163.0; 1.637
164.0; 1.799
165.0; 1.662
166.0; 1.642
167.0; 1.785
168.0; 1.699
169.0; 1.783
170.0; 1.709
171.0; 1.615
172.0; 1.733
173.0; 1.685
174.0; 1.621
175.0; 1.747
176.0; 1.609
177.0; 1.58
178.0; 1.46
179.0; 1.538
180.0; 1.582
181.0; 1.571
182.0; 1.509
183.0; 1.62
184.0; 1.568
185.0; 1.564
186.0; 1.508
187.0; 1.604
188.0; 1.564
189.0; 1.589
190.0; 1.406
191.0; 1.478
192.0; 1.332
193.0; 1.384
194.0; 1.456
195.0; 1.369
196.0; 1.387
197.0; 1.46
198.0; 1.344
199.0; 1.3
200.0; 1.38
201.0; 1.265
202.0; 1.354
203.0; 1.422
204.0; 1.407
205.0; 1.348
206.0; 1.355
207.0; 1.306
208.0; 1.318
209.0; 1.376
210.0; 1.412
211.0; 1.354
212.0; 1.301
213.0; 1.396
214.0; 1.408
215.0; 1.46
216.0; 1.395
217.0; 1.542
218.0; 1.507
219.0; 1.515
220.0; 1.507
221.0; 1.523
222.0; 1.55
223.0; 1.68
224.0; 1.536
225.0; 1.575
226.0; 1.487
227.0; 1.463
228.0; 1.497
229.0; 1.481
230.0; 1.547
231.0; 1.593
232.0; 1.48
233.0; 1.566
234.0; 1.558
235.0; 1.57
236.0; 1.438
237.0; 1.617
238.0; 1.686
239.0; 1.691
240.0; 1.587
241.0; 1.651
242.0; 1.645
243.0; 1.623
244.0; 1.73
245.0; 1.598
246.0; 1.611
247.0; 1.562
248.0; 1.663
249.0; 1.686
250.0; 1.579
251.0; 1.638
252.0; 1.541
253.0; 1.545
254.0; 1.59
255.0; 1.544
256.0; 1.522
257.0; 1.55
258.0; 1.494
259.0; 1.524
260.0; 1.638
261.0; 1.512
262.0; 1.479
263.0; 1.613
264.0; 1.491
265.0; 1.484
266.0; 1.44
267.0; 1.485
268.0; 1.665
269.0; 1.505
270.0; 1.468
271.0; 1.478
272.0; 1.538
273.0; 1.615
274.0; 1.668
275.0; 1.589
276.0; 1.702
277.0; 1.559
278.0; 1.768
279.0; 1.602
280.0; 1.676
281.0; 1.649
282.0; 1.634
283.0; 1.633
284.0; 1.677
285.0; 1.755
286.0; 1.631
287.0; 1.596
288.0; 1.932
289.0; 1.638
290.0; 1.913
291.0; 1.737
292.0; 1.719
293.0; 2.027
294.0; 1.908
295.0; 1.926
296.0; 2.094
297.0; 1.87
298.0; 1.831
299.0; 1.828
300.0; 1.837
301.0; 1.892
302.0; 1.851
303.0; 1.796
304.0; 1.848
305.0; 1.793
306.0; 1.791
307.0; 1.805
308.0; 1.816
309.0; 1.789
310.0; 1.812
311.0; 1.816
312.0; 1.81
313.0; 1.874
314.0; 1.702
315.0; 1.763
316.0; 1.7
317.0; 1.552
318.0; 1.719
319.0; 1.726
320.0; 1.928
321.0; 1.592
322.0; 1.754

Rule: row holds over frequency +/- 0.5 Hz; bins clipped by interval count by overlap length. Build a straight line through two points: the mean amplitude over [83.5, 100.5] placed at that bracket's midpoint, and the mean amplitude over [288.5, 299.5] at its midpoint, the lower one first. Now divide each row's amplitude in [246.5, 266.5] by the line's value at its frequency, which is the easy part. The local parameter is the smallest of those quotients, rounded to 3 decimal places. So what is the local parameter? 0.774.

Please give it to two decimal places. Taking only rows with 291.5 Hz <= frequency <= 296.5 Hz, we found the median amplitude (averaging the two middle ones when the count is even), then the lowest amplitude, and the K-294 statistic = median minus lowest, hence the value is 0.21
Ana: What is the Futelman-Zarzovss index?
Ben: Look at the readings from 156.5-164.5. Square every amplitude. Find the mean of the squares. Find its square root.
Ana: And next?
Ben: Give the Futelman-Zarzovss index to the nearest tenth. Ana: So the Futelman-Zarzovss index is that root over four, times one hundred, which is 41.8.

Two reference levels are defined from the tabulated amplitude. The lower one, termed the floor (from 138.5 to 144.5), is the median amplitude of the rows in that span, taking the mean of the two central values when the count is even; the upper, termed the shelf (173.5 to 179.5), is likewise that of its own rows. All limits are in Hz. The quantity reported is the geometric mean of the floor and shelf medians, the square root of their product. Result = 1.65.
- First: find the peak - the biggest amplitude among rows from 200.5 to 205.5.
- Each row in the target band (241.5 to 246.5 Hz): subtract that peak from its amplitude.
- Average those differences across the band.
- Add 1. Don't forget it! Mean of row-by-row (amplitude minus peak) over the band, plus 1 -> 1.22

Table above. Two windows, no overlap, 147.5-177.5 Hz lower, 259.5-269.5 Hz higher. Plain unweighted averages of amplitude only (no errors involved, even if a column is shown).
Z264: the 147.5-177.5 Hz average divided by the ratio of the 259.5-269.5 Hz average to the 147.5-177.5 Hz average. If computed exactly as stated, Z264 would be 1.9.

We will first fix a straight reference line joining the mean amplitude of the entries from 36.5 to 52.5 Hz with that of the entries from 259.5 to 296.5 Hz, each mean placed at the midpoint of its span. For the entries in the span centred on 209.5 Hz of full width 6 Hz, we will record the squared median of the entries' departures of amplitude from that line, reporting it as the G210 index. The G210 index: 0.062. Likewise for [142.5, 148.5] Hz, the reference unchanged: 0.160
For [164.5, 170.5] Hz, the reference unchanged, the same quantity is 0.027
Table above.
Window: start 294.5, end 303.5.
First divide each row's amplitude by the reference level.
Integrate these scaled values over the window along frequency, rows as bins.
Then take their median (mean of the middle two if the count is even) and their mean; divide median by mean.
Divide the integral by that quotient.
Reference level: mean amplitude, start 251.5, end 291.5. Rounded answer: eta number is 11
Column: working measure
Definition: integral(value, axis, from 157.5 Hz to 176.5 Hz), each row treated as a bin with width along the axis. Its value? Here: 32.0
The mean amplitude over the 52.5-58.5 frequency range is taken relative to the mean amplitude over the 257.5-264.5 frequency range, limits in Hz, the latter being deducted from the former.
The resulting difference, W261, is -0.13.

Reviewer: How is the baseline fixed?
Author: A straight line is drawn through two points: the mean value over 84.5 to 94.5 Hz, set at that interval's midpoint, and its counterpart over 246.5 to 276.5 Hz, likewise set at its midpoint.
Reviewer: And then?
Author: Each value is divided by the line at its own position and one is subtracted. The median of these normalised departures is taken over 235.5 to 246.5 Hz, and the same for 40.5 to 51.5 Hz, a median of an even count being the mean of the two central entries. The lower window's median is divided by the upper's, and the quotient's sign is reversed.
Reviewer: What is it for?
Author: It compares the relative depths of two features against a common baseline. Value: 12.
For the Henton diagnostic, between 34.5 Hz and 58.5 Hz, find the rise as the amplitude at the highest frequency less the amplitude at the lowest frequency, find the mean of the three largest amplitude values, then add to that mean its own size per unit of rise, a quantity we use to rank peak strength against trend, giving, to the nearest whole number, -13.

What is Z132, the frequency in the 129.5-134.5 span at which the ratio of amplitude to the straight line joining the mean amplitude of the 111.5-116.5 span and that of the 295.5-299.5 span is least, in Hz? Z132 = 134.0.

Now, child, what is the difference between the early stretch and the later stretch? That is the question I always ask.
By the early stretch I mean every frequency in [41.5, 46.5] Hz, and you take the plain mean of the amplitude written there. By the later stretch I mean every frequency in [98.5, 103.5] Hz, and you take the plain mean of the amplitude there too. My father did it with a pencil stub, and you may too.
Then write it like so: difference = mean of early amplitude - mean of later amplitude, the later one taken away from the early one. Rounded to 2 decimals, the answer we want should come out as -0.44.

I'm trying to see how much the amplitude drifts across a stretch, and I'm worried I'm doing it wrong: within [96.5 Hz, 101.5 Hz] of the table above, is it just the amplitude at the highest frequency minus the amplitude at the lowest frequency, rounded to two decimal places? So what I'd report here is -0.10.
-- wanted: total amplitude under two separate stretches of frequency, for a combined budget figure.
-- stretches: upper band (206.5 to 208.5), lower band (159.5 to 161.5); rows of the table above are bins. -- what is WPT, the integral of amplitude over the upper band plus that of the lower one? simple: 5.8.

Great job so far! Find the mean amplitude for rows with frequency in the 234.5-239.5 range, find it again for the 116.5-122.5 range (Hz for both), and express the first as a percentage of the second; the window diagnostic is 90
